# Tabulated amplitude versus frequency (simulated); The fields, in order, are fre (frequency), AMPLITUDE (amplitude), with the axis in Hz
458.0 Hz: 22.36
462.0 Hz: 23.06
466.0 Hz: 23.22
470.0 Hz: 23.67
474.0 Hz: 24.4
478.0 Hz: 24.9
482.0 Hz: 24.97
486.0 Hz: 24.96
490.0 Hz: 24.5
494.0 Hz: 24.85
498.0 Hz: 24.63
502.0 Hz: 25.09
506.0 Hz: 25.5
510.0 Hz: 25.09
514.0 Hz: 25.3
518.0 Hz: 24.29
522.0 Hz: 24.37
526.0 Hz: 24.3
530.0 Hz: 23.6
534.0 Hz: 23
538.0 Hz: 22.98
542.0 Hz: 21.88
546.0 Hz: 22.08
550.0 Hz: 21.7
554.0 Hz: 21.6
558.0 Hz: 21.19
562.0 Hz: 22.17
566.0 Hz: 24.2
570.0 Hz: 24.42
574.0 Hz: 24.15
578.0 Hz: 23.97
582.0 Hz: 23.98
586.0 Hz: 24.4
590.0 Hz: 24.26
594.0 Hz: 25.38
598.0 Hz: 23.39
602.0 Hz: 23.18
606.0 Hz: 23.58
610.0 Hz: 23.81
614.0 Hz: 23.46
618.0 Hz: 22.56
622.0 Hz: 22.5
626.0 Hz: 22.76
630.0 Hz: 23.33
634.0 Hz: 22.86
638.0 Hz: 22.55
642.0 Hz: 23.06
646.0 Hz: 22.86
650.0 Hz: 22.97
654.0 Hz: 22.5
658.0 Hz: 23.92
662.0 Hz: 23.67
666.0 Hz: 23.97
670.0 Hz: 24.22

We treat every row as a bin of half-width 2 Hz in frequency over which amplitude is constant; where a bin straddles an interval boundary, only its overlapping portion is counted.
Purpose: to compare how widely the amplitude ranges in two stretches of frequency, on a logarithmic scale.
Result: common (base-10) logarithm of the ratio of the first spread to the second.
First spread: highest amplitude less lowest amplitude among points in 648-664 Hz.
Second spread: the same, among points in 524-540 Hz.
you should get 0.0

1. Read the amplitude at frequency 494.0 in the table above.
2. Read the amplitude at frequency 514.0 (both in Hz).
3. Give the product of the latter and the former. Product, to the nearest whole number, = 629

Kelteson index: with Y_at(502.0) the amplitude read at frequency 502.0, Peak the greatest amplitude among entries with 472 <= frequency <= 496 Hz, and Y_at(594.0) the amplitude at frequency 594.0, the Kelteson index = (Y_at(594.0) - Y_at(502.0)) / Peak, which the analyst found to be 0.01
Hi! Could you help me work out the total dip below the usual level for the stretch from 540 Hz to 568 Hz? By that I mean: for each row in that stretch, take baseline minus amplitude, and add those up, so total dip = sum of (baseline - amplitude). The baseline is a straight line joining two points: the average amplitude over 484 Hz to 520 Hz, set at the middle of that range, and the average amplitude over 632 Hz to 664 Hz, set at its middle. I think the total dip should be 14.9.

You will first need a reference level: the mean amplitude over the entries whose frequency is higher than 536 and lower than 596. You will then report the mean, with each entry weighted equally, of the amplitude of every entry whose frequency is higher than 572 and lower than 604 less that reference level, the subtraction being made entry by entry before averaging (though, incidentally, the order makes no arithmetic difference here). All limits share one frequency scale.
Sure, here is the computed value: 0.9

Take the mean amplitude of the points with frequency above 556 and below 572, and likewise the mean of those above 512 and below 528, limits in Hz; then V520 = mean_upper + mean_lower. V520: 47.6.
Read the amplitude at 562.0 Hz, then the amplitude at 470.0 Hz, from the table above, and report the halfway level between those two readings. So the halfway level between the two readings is 22.9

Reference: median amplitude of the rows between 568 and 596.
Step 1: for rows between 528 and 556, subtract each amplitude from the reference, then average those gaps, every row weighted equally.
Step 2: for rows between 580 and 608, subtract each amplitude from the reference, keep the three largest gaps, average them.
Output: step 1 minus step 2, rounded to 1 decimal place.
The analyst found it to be 1.0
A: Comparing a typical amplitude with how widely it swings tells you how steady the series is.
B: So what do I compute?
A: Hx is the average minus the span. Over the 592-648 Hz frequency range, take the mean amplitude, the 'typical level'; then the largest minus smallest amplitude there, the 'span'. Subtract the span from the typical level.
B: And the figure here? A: 20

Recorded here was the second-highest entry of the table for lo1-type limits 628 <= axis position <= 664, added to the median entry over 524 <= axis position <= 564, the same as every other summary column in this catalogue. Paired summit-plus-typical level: 45.8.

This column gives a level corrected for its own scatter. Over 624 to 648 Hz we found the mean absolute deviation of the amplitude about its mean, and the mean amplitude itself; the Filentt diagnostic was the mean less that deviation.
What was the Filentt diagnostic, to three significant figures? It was 22.7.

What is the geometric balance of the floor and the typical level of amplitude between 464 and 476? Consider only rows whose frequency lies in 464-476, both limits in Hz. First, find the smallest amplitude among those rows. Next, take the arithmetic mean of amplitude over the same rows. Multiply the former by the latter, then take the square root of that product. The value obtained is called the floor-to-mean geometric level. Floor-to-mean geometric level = 23.5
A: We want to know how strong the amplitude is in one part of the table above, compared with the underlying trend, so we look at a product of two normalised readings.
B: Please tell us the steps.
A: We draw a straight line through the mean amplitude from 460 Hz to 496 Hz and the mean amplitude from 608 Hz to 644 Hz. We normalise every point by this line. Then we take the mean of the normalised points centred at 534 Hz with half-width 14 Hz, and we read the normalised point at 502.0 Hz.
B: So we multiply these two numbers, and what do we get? 1.02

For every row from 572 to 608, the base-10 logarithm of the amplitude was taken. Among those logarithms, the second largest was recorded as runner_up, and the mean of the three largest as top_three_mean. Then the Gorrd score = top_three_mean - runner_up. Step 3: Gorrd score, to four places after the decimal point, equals 0.0049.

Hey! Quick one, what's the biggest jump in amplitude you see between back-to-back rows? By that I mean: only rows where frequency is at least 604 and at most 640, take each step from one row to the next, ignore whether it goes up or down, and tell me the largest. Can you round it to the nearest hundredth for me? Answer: 0.90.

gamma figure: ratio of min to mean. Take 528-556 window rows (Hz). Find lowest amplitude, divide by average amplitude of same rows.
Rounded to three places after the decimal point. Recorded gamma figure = 0.964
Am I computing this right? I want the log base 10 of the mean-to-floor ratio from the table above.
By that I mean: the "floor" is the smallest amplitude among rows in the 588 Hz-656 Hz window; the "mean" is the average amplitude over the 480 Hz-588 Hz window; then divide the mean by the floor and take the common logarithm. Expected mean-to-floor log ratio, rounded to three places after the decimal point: 0.025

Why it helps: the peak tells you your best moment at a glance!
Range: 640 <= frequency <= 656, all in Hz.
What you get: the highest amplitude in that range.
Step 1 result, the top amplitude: 23.06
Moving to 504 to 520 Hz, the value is 25.5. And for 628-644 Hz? 23.33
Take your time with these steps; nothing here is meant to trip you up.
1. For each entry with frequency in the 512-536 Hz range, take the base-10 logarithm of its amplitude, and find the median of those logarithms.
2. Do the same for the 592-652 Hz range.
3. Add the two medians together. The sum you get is 2.75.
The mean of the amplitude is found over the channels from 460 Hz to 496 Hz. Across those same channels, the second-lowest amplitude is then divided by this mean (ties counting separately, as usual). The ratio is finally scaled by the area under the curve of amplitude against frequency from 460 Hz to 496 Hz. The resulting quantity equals 836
